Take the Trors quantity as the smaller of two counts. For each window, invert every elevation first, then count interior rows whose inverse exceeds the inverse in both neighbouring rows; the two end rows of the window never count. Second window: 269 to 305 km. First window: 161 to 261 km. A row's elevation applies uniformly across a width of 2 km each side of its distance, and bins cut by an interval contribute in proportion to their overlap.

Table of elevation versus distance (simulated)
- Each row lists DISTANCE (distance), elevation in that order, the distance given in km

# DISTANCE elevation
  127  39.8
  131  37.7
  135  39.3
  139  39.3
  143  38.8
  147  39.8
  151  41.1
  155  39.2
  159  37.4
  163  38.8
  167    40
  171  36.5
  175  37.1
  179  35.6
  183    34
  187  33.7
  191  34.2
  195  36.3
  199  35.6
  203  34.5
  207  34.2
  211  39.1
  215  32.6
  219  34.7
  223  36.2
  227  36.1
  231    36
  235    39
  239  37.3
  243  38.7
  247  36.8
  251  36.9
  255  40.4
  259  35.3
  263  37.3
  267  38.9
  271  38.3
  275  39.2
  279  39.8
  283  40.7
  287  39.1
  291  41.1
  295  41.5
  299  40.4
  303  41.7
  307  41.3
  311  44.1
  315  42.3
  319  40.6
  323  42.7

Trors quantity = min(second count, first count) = 2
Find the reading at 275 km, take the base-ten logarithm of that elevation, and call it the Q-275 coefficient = 1.59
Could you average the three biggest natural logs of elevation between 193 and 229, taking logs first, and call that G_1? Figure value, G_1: 3.62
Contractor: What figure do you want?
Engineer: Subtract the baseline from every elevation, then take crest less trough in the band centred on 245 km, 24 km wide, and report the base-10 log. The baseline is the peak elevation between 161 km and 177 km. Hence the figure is 0.56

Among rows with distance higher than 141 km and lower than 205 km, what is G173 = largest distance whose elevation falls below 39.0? 203 km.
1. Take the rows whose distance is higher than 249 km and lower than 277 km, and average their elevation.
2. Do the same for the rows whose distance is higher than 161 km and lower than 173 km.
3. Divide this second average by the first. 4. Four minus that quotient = 2.99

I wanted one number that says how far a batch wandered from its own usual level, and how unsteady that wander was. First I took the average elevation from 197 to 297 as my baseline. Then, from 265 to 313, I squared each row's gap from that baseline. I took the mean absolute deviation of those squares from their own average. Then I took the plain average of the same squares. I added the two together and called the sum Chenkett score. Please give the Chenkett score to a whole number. 19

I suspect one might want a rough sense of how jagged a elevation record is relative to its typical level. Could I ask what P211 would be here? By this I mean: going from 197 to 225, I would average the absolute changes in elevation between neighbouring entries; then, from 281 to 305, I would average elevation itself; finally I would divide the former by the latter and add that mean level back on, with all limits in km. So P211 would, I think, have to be 40.8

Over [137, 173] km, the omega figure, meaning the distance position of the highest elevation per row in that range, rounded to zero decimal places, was 151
